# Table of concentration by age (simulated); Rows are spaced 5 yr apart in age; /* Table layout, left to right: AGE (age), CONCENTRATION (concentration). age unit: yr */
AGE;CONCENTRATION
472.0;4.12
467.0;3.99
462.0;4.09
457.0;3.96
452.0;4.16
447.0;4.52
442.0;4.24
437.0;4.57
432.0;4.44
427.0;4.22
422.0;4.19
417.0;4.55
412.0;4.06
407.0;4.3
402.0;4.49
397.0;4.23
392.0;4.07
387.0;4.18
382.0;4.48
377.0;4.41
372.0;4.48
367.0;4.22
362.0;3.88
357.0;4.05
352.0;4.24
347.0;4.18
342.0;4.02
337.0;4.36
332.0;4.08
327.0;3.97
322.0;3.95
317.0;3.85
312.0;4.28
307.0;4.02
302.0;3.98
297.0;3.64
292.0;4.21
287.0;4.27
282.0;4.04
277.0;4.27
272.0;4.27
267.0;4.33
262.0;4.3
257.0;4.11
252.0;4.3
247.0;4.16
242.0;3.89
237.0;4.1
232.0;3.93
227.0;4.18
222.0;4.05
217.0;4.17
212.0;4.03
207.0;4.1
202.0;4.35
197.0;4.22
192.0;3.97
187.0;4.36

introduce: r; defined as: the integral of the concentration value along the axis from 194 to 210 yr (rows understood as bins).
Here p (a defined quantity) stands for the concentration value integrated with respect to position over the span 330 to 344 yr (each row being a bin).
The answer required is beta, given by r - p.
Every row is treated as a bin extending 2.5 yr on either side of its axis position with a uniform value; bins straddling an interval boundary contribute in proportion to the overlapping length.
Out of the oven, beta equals 9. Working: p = 58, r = 67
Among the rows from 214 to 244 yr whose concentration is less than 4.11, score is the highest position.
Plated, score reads 242.0 yr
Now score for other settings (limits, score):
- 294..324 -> 322.0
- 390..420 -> 412.0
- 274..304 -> 302.0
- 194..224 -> 222.0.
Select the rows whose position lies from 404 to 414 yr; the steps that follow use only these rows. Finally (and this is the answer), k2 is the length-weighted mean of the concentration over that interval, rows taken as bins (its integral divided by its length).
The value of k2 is 4.20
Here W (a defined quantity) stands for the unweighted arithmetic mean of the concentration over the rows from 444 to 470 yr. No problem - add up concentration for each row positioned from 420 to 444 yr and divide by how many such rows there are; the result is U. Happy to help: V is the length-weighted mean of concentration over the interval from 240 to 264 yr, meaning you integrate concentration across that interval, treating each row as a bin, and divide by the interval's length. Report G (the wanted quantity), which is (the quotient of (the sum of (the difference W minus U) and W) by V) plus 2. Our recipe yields 2.95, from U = 4.33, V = 4.15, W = 4.144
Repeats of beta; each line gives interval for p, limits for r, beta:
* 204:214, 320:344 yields 57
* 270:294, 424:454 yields 30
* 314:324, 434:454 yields 48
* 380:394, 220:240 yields 22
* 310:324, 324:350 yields 51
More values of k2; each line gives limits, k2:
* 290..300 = 3.91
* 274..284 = 4.17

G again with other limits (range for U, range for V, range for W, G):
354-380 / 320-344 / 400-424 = 3.09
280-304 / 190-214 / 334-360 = 3.04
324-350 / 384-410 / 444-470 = 2.98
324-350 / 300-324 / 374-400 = 3.10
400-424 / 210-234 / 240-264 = 2.98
